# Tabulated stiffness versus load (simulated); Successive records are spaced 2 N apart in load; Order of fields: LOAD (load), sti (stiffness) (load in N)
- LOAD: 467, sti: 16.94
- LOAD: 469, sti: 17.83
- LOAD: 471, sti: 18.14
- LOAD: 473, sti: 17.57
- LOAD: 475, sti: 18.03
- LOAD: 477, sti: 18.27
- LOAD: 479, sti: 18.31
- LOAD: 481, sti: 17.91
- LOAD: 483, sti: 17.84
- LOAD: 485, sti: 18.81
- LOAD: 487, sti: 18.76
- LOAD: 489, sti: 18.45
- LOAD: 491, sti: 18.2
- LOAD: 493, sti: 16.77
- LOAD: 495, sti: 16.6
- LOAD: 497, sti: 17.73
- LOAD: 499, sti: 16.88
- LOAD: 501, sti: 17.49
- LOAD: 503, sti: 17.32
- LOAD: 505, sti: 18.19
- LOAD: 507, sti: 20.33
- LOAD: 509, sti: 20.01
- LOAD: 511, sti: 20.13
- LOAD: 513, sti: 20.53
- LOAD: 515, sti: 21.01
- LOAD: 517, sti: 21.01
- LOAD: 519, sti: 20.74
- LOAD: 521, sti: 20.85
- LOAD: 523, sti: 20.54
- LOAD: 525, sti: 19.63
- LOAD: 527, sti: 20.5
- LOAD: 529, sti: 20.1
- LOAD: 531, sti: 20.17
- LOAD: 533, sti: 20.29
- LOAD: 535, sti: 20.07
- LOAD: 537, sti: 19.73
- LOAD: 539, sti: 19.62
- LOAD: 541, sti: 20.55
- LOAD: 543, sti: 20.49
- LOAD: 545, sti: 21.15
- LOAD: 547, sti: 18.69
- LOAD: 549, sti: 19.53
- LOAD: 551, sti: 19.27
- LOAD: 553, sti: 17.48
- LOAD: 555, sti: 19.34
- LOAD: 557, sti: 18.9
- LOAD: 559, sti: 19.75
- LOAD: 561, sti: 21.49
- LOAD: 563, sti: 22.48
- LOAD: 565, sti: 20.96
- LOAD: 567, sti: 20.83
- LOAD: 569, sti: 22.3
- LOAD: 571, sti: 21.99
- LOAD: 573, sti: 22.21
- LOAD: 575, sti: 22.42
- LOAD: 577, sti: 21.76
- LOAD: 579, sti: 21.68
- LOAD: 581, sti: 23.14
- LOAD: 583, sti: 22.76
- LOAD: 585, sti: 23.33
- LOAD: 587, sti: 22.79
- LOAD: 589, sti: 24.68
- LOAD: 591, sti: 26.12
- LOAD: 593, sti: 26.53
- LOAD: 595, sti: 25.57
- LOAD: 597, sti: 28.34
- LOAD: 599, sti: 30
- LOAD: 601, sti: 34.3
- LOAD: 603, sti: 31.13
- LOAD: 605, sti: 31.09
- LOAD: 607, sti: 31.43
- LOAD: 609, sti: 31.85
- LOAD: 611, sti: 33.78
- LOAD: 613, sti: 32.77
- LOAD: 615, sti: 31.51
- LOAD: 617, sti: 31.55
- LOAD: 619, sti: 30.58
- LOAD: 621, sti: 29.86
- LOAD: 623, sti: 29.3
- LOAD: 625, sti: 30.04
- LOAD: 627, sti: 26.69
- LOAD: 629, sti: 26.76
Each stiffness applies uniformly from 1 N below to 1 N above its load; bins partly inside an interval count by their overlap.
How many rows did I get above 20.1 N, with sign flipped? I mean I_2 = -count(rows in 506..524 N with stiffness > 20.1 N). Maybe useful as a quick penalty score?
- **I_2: -8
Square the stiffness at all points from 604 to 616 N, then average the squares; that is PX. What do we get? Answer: 1029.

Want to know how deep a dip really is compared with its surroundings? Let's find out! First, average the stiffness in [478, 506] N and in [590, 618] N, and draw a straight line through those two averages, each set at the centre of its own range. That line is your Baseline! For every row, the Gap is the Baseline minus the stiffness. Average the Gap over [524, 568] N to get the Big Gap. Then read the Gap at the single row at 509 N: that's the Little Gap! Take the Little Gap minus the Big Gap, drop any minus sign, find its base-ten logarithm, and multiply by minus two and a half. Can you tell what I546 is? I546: -1.54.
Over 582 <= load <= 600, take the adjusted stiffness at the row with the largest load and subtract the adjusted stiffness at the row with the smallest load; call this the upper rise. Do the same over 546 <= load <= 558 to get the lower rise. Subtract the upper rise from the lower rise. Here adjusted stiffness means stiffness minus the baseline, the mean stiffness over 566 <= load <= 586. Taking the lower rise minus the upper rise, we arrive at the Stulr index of -7.0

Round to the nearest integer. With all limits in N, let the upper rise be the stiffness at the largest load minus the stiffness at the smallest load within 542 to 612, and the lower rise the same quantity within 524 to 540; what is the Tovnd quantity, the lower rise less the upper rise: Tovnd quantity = -13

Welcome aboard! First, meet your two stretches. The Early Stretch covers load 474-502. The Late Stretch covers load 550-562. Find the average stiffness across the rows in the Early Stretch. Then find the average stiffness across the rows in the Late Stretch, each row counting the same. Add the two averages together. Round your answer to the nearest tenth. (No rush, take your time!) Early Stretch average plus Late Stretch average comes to 37.2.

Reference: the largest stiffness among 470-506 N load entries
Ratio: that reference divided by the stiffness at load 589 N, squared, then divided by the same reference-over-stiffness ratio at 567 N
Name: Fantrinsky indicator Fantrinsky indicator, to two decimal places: 0.64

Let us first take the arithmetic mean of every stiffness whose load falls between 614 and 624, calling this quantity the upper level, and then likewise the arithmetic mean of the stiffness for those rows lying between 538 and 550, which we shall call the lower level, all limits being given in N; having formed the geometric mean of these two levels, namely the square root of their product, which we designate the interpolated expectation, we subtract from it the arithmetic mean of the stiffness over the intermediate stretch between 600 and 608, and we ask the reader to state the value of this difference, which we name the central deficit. -7.3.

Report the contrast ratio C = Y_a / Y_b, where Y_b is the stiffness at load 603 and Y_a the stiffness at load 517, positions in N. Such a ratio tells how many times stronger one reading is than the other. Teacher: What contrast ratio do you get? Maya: 0.67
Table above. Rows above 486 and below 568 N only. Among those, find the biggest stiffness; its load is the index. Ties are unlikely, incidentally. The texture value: 563 N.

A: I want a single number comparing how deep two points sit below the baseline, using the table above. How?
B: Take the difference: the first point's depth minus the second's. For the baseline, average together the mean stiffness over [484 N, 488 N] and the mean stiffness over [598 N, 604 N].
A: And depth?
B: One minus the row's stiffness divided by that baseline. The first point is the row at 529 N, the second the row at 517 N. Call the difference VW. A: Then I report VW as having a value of 0.04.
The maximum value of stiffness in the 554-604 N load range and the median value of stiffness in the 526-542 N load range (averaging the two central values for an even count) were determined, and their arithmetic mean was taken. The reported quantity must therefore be 27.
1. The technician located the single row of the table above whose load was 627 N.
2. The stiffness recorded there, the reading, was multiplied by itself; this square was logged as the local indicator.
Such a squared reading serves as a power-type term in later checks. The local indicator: 712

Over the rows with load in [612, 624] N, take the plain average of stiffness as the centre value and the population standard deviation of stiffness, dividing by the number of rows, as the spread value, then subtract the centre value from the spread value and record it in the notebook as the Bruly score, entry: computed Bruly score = -29.8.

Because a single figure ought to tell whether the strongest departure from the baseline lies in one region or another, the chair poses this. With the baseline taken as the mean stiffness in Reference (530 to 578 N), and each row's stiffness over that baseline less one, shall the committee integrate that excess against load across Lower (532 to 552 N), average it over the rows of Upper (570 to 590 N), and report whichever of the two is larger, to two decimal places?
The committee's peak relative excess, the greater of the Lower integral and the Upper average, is 0.11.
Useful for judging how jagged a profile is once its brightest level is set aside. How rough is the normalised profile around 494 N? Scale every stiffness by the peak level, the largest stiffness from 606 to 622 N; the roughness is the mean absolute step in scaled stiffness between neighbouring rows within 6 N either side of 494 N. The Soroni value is 0.023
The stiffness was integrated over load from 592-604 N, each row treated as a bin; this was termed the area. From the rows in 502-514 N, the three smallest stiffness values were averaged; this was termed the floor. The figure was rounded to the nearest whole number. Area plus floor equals 370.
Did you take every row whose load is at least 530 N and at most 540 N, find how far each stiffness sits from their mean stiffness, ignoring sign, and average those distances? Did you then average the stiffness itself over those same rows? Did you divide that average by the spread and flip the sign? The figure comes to -83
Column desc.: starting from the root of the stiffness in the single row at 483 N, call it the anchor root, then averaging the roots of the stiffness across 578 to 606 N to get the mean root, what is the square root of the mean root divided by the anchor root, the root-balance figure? 1.10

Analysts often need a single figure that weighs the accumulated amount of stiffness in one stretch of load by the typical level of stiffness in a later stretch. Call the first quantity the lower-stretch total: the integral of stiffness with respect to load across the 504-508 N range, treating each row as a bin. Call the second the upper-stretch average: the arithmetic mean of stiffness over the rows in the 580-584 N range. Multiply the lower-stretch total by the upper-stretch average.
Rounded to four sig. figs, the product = 1768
